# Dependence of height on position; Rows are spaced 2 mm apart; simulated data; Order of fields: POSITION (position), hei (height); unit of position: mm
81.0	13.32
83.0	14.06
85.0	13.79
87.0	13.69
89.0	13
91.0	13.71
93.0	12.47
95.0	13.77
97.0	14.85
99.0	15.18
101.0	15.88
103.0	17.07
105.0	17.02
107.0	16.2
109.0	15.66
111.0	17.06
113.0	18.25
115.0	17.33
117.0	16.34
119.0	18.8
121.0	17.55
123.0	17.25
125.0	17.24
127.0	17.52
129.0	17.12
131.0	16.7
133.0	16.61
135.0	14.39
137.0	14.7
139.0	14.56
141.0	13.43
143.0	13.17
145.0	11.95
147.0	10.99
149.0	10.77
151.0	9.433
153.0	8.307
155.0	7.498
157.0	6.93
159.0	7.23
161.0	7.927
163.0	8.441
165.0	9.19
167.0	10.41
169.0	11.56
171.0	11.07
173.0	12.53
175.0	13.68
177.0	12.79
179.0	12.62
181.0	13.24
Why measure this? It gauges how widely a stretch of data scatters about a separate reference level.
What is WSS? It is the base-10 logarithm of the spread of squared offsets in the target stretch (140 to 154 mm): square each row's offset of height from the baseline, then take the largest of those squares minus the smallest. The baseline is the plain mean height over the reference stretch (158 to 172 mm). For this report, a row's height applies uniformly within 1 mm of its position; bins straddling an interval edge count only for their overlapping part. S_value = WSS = 1.21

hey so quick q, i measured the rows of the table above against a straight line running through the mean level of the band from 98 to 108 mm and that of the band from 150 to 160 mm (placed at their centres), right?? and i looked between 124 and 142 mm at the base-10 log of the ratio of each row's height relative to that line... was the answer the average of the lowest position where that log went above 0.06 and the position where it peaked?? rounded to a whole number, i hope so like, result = 129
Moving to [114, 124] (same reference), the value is 117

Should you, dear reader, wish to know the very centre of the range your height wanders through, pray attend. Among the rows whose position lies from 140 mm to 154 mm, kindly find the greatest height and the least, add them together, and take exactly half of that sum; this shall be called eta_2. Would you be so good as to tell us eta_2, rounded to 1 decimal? 10.9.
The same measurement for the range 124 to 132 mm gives 17.1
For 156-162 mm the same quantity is 7.4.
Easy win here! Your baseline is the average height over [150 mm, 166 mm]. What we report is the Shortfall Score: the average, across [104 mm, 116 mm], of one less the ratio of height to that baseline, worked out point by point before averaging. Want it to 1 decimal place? -1.1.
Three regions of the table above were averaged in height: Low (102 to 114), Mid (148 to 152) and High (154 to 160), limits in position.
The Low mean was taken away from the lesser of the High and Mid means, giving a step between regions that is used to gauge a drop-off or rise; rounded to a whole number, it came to -10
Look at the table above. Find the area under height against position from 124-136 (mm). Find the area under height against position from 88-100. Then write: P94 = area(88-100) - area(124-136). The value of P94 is -33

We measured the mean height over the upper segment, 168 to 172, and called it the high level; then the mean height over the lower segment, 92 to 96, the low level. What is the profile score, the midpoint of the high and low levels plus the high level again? 24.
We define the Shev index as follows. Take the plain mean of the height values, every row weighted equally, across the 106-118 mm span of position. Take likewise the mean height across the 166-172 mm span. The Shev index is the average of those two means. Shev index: 13.9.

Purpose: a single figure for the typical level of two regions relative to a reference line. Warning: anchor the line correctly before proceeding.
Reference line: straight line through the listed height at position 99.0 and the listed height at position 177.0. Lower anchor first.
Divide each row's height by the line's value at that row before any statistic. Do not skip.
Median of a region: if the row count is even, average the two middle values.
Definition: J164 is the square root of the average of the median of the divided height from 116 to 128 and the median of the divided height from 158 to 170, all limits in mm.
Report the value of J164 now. 0.97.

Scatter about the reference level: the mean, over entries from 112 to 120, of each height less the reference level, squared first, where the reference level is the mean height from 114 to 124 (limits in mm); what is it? 1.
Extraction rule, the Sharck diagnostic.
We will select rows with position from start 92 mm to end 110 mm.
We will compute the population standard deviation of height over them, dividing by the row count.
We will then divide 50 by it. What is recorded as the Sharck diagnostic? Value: 35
